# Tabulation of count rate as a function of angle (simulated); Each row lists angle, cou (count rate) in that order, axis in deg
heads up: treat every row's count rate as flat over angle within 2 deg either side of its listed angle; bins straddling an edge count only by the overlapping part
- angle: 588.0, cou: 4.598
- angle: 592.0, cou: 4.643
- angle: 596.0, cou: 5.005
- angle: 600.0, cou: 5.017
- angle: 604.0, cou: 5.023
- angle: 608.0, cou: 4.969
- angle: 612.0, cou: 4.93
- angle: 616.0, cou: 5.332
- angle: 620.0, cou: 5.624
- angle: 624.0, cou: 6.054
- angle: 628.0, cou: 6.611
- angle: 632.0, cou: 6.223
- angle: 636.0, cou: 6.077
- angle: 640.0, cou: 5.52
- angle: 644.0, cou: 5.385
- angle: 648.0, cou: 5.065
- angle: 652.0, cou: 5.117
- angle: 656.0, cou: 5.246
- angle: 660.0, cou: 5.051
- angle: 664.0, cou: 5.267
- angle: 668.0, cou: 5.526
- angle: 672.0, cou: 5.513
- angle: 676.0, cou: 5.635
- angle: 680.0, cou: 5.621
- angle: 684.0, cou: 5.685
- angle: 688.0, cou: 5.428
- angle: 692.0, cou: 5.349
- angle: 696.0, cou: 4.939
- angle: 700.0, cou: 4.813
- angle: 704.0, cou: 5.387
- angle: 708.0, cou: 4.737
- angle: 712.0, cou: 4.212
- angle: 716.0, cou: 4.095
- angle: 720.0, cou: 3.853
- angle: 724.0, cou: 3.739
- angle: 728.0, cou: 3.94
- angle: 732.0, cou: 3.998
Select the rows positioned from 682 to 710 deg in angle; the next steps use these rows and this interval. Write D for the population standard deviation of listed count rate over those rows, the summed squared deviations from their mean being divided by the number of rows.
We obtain 0.33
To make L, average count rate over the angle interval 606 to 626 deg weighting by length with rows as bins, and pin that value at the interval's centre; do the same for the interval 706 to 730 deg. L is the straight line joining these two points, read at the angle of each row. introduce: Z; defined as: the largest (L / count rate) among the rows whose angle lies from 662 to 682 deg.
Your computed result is 0.91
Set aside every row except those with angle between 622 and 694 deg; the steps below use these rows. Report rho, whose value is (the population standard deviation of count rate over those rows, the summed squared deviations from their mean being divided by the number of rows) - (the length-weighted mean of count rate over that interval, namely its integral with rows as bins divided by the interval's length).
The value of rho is -5.16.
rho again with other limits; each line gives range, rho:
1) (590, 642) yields -4.88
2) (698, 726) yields -3.85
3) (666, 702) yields -5.10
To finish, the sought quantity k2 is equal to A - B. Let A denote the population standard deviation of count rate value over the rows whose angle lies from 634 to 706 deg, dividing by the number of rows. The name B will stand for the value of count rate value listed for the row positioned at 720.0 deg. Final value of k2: -3.6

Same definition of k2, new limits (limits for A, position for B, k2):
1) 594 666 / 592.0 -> -4.2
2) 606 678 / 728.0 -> -3.5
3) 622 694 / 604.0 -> -4.6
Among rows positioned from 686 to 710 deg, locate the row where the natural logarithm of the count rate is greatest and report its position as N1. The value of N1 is 688.0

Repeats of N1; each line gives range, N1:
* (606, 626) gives 624.0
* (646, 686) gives 684.0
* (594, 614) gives 604.0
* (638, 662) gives 640.0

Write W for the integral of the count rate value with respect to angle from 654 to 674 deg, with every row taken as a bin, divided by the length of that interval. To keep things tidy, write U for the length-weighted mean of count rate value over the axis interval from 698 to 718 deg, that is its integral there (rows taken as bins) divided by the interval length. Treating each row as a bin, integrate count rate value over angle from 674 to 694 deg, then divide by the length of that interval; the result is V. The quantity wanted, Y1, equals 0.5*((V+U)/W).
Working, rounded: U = 4.6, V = 5.54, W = 5.32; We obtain 0.96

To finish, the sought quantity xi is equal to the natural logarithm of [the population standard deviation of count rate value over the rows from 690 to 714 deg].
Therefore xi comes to -0.92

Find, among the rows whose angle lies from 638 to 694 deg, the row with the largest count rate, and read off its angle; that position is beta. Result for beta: 684.0 deg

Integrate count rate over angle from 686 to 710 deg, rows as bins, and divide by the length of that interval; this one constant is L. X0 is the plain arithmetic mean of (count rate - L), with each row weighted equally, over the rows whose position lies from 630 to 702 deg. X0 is 0.3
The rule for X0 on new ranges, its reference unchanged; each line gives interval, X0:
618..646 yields 0.8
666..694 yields 0.4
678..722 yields -0.2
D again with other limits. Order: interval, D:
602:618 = 0.16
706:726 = 0.35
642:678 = 0.20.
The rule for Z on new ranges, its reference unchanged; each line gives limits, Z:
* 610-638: 1.10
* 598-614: 1.11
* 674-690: 0.82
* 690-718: 1.01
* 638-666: 0.98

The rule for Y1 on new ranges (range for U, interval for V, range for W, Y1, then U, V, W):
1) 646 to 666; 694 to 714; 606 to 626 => 0.93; 5.1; 4.82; 5.38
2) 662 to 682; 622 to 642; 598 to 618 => 1.15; 5.5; 6.10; 5.05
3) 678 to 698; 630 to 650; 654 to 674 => 1.04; 5.4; 5.65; 5.32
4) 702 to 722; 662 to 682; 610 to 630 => 0.87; 4.5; 5.51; 5.71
